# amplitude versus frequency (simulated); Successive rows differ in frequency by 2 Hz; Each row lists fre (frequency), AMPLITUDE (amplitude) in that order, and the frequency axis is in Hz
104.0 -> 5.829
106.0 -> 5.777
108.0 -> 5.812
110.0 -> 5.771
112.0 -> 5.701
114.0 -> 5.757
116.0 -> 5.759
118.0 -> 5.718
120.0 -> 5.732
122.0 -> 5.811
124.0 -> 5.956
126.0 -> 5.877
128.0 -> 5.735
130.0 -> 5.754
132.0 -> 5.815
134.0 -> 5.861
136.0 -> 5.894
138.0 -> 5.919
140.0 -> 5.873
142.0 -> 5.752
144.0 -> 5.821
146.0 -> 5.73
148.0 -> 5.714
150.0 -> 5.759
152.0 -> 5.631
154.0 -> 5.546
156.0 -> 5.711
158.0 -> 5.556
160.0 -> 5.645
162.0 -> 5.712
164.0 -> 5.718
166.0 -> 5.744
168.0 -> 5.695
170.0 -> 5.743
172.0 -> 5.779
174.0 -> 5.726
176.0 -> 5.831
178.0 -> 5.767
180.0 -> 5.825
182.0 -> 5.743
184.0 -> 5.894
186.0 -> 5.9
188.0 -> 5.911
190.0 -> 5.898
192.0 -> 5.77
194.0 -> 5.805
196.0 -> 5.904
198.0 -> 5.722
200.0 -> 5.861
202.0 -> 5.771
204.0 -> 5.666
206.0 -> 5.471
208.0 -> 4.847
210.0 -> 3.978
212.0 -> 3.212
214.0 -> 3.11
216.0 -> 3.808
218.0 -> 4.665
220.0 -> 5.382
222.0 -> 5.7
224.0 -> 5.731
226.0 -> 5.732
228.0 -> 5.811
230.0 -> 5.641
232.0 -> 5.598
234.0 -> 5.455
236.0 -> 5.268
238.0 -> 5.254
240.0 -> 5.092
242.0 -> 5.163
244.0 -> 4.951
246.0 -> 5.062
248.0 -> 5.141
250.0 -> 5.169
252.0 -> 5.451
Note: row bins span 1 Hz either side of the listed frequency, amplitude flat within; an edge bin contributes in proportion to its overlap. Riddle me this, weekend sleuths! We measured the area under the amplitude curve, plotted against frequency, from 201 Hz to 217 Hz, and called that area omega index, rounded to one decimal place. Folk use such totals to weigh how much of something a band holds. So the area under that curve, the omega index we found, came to 71.7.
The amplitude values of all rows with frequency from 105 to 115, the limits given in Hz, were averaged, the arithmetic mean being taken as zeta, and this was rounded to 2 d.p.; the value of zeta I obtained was 5.76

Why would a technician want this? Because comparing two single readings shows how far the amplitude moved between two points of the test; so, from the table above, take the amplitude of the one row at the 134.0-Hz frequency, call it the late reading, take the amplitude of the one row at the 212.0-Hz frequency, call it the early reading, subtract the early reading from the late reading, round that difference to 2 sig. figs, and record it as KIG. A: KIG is 2.6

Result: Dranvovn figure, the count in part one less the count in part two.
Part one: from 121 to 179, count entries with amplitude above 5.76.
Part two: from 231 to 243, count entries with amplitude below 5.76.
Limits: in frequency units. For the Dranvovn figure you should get 6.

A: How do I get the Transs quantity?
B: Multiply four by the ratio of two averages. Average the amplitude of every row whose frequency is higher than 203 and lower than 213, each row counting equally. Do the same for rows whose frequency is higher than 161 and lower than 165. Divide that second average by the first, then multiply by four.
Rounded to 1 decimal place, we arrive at 4.9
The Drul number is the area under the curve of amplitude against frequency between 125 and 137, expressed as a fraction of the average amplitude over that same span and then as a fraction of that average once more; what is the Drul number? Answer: 2.06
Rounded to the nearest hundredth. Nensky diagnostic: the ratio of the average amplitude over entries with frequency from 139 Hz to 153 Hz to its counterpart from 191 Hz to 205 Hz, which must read 0.99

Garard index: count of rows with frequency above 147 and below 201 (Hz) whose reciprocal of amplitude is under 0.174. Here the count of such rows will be 13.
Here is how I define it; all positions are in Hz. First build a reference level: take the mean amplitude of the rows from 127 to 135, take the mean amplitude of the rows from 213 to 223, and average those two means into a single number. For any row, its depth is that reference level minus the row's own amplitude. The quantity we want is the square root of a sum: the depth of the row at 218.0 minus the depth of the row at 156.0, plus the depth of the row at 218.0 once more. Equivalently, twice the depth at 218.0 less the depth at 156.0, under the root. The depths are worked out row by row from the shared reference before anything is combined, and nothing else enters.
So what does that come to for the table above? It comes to 1.24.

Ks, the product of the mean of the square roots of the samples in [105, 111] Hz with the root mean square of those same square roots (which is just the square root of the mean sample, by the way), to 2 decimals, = 5.79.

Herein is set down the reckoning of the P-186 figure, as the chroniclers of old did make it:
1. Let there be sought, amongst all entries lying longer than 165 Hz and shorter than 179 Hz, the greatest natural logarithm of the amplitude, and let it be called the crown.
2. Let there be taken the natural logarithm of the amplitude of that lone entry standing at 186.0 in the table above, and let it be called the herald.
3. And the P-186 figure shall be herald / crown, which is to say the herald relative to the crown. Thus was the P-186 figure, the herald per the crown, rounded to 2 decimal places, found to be 1.01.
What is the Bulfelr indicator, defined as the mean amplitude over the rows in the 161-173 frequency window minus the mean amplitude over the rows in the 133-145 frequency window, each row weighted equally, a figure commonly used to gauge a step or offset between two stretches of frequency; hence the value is -0.12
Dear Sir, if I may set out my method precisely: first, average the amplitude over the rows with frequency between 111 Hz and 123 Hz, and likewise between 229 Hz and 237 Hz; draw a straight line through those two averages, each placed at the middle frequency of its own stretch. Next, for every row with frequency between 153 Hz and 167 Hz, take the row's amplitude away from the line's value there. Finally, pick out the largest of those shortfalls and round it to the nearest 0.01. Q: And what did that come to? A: 0.12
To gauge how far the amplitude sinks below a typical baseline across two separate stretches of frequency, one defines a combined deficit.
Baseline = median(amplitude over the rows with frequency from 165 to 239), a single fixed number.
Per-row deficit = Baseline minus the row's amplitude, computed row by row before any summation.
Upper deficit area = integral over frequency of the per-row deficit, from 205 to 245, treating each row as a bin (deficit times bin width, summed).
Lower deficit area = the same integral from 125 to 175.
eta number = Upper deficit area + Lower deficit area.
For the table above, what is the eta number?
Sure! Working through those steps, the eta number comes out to 28.6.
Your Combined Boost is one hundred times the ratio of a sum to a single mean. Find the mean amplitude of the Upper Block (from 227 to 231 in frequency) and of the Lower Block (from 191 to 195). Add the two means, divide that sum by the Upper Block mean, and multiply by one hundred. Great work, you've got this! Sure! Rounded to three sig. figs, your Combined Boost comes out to 201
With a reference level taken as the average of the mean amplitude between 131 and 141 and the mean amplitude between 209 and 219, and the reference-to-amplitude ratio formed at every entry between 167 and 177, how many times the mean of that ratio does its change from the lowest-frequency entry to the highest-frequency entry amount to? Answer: -0.024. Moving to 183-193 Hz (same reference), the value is 0.021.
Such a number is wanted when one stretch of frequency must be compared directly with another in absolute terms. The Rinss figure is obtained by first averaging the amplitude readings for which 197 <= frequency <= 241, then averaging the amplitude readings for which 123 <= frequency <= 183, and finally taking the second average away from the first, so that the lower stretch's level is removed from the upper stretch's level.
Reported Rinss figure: -0.635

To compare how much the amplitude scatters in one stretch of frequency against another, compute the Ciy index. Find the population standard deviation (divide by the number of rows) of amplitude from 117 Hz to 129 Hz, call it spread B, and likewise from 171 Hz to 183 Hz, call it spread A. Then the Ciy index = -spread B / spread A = -2.2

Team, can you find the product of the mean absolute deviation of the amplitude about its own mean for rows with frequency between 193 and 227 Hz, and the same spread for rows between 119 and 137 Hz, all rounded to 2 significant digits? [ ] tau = 0.051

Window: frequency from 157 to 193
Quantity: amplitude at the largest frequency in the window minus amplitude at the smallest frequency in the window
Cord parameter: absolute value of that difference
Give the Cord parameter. 0.21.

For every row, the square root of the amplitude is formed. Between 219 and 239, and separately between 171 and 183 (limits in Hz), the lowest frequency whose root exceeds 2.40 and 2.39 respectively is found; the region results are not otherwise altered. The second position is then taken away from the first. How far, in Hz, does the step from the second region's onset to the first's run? 56 Hz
